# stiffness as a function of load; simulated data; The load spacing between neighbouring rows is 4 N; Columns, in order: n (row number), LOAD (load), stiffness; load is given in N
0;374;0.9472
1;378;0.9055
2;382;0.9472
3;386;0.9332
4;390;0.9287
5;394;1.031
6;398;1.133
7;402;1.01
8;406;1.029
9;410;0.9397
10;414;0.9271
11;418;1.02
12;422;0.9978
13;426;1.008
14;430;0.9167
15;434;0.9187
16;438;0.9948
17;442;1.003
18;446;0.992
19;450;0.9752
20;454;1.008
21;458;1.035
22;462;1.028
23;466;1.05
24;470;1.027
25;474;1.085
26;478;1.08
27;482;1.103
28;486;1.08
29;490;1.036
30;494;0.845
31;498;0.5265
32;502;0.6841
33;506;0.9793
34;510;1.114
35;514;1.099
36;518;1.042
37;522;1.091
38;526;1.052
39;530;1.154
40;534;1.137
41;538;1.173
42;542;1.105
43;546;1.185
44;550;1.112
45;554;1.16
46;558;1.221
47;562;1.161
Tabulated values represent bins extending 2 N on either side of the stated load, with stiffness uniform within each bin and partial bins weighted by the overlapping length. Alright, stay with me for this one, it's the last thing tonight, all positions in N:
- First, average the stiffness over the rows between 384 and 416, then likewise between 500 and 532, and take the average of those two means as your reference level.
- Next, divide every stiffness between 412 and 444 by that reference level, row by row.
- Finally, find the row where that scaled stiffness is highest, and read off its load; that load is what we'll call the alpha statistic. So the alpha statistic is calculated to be 418 N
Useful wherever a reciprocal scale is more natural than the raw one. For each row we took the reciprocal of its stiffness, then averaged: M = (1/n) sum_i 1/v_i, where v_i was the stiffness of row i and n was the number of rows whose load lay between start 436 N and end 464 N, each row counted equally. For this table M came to 1.00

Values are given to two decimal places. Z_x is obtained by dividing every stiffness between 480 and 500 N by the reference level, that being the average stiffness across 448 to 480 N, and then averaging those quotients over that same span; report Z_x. 0.89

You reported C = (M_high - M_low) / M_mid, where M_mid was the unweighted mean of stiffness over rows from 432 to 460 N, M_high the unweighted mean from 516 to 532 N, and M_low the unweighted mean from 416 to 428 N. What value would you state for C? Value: 0.077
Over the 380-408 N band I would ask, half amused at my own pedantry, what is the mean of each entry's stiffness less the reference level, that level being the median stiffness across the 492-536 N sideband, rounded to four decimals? -0.0503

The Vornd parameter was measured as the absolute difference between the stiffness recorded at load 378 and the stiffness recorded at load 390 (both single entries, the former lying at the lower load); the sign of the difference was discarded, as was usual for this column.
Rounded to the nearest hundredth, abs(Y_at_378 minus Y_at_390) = 0.02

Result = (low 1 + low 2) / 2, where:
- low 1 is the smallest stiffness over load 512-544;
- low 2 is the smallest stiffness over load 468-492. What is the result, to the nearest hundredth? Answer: 1.03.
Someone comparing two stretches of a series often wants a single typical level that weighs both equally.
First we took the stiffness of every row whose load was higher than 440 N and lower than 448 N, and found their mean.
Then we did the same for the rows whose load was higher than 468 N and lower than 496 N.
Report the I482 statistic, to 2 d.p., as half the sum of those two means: 1.02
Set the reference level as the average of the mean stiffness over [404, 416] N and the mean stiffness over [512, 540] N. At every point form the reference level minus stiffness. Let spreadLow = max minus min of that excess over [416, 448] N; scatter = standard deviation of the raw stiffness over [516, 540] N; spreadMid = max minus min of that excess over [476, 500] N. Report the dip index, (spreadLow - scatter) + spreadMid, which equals 0.63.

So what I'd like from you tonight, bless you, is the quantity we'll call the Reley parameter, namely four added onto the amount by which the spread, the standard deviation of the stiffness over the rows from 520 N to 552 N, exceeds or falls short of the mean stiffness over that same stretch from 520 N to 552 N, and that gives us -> 2.92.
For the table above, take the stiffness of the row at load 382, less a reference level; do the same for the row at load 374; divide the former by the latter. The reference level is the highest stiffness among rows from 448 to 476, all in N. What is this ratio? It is 1.00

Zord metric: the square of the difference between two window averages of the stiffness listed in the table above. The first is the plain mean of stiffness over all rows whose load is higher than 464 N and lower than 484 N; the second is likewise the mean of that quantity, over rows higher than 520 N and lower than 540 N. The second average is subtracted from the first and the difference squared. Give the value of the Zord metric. 0.0027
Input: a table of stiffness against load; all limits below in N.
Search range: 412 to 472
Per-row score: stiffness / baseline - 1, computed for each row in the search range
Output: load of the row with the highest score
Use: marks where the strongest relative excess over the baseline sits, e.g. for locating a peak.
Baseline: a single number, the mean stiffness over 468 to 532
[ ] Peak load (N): 466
